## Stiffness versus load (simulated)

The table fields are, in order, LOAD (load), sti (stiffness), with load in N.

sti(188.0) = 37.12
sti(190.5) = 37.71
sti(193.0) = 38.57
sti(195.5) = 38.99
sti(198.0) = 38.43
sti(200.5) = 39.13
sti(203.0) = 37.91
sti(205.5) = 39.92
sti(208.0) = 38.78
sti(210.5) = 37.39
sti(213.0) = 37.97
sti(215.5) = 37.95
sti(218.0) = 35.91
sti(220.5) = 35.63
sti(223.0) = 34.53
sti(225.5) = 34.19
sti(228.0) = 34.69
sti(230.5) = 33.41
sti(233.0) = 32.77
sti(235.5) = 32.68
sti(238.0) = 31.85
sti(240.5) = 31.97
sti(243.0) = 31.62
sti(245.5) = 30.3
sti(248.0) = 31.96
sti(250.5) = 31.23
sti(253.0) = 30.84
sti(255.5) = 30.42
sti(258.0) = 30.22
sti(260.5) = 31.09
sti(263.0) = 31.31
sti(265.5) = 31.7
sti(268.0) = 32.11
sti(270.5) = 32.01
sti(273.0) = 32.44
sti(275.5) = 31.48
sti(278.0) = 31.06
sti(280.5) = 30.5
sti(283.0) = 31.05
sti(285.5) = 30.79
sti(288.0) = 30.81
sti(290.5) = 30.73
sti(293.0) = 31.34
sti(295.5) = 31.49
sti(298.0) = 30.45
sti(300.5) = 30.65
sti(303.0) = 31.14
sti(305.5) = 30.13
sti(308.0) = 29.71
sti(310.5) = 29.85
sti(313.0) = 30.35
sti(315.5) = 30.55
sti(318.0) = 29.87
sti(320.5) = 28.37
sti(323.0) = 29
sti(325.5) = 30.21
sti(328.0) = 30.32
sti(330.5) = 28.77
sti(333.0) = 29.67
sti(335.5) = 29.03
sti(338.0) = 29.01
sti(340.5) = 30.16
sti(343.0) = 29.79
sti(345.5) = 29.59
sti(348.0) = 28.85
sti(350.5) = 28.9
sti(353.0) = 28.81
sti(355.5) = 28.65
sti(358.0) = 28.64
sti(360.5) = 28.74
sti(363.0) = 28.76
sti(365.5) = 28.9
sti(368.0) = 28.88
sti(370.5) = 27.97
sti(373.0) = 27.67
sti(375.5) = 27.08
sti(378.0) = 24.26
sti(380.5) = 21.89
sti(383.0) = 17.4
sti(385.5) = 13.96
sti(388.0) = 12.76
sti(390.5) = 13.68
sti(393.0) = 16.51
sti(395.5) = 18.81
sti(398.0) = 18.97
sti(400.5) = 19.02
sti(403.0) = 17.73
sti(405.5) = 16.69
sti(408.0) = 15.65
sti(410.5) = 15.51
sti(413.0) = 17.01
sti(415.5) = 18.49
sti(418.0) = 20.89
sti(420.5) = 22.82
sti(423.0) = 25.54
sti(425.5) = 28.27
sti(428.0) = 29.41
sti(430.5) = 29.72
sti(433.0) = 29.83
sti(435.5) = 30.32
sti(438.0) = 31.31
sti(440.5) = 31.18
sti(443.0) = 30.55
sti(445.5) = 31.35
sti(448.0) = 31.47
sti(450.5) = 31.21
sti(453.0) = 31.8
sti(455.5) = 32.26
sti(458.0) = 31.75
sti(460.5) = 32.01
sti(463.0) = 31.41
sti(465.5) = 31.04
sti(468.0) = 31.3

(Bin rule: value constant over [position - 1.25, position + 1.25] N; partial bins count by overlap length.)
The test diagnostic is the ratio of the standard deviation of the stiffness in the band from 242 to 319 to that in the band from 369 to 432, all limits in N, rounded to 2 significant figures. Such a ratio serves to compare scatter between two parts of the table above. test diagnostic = 0.13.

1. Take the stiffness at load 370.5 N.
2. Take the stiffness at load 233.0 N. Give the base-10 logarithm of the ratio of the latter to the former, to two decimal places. 0.07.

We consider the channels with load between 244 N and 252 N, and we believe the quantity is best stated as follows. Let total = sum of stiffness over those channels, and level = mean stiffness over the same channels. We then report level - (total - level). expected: -31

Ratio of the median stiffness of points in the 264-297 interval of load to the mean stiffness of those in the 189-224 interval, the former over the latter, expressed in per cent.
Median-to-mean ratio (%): 83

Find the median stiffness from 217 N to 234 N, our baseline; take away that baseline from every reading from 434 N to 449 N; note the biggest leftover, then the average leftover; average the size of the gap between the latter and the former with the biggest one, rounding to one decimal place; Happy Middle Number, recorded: -1.3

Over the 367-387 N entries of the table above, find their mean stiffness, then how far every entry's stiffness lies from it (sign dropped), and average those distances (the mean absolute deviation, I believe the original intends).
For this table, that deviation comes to 4.4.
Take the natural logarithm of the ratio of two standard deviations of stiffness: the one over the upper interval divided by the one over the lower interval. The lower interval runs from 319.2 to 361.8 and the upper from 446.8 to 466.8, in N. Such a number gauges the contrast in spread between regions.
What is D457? -0.4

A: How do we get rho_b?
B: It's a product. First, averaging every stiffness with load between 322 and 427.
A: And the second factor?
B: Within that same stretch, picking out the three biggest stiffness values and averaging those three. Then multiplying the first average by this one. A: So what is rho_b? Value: 729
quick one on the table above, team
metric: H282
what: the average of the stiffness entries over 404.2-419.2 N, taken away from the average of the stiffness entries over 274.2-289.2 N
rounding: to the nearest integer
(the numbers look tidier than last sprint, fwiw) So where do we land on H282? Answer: 14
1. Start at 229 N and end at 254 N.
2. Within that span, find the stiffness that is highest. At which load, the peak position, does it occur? 230.5 N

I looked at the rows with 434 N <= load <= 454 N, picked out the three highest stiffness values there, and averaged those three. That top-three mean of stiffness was 32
